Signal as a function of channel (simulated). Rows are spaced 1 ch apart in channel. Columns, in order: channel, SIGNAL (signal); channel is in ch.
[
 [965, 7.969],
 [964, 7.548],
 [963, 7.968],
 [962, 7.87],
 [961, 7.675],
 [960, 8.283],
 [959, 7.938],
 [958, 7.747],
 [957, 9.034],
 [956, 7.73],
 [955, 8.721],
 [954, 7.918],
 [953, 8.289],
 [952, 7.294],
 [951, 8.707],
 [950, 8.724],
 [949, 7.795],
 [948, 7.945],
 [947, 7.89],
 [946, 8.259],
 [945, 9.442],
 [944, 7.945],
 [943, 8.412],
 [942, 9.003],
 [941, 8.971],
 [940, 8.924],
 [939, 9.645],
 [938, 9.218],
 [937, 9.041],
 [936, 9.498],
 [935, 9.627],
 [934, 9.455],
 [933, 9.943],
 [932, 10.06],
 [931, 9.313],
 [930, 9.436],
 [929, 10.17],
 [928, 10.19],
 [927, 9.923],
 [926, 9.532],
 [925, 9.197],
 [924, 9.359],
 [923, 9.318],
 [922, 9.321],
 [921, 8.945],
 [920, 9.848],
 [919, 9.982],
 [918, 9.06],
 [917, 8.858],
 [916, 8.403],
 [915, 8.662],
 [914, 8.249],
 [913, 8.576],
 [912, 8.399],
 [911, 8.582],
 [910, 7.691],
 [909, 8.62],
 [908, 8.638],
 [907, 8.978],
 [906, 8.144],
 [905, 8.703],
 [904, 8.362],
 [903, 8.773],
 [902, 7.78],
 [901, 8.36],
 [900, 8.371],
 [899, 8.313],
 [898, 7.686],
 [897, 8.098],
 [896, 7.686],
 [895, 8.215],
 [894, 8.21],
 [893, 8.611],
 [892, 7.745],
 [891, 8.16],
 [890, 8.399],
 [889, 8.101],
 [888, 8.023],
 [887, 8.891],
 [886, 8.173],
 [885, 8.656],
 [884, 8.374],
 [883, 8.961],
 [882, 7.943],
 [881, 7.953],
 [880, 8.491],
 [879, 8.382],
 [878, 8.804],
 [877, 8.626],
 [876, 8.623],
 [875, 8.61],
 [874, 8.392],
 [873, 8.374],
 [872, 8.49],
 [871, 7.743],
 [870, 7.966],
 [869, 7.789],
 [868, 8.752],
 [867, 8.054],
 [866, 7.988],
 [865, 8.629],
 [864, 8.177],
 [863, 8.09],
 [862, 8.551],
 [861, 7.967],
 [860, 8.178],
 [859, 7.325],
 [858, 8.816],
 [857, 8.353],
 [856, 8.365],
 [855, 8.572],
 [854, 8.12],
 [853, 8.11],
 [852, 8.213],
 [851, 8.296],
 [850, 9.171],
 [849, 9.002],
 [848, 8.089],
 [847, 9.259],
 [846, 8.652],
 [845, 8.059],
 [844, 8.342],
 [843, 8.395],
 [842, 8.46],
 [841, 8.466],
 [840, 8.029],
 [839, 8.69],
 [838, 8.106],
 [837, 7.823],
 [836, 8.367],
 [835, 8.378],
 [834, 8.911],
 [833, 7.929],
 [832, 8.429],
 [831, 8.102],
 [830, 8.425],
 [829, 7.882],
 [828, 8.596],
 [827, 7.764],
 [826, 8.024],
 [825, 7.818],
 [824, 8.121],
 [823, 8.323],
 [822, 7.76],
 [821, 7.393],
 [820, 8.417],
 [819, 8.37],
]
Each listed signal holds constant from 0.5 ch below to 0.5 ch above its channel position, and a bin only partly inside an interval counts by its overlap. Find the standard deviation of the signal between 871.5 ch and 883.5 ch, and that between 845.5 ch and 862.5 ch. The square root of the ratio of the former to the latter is 0.79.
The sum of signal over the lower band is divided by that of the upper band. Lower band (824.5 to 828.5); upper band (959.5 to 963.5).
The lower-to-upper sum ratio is 1.01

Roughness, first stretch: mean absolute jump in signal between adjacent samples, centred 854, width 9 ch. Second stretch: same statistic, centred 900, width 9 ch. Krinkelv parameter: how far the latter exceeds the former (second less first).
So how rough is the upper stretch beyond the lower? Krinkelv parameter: 0.16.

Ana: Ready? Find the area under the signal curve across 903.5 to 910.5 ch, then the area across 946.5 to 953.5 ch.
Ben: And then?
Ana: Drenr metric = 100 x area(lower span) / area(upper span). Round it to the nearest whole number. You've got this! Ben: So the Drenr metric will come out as 104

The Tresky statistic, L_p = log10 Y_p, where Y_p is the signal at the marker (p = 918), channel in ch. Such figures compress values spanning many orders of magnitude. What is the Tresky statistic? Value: 0.96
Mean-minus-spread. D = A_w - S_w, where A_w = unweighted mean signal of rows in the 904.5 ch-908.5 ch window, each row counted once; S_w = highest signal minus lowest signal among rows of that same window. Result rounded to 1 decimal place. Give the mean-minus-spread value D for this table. 7.8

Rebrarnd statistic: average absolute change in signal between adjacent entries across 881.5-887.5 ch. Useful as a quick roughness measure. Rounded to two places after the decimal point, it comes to 0.62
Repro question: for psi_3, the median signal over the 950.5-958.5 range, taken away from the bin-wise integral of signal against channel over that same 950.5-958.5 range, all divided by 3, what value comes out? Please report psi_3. 19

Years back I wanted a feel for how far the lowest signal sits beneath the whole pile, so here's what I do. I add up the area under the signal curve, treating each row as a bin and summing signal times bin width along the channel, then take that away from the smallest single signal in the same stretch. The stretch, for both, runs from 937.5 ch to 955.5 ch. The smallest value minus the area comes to -146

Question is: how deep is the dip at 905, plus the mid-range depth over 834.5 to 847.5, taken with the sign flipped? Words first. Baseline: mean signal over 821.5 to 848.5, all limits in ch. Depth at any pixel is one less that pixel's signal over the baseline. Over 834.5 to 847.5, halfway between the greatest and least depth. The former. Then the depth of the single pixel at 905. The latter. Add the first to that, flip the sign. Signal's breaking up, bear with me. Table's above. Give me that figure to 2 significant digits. 0.086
